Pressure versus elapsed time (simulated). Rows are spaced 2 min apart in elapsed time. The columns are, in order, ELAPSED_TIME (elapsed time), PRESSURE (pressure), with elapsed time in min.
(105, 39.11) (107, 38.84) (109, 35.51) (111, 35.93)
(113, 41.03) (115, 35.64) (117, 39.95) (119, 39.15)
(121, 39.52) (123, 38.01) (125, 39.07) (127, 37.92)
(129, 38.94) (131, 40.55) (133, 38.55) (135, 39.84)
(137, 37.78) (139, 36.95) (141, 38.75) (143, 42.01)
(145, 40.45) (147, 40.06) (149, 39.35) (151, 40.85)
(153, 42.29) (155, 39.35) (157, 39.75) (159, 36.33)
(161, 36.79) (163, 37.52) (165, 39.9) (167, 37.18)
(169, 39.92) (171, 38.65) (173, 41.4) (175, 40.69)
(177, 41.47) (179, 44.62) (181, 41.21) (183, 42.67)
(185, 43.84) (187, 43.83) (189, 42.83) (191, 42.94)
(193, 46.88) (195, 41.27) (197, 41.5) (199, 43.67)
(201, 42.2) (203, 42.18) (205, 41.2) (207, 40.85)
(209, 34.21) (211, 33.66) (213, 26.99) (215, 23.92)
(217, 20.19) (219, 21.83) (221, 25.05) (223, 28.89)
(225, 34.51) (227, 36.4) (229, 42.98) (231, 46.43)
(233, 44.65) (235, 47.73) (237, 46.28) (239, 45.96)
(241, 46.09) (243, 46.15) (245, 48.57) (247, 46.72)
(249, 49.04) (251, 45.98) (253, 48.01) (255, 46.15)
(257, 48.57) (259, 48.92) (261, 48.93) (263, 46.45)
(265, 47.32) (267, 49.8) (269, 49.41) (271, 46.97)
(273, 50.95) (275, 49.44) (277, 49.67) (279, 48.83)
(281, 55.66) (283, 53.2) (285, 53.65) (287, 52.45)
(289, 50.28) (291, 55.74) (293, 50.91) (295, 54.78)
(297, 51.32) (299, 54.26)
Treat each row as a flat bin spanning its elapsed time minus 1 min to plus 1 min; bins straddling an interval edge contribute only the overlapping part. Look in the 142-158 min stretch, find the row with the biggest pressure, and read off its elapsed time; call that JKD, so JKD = 153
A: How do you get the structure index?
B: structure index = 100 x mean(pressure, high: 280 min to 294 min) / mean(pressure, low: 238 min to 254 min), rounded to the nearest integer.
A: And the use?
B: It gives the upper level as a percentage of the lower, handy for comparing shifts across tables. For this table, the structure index 113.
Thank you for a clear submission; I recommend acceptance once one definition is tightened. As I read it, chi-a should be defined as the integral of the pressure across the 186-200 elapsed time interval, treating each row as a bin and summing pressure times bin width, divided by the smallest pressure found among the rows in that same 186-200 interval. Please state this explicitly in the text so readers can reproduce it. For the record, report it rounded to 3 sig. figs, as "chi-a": 14.7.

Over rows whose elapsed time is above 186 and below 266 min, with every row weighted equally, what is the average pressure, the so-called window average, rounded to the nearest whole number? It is 41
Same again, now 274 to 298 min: 52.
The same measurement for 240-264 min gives 47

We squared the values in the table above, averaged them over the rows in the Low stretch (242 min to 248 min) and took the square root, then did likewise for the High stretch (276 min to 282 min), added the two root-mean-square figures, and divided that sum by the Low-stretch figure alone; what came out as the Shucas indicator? 2.09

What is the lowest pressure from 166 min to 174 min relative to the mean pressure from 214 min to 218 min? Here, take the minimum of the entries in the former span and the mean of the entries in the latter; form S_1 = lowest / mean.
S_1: 1.7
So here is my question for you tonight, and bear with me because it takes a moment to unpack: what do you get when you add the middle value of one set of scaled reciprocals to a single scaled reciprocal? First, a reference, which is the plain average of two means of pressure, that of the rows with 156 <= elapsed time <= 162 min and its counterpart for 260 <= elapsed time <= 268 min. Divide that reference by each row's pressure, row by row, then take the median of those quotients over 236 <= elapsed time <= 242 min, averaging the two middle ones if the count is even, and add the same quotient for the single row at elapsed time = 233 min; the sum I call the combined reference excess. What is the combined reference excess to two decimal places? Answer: 1.89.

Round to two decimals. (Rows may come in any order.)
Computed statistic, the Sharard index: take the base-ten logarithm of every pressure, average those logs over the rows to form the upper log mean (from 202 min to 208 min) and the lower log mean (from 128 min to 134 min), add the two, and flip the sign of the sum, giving -3.21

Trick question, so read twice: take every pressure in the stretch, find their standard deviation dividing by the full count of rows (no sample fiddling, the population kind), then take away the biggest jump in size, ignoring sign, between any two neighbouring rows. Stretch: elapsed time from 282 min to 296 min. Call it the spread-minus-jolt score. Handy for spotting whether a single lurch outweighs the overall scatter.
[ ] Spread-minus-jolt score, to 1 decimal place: -3.6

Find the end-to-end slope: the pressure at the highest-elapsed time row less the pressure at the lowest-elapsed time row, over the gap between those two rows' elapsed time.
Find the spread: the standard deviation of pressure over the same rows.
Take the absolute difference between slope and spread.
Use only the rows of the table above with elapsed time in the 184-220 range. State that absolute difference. 9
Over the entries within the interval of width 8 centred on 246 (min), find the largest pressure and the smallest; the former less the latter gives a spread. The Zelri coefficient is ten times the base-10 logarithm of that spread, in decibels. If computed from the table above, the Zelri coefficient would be 4.6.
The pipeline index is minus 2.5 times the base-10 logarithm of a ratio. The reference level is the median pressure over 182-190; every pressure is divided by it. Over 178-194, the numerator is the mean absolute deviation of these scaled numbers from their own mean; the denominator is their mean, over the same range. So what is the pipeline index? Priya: 3.91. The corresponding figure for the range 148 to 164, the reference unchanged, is 3.46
